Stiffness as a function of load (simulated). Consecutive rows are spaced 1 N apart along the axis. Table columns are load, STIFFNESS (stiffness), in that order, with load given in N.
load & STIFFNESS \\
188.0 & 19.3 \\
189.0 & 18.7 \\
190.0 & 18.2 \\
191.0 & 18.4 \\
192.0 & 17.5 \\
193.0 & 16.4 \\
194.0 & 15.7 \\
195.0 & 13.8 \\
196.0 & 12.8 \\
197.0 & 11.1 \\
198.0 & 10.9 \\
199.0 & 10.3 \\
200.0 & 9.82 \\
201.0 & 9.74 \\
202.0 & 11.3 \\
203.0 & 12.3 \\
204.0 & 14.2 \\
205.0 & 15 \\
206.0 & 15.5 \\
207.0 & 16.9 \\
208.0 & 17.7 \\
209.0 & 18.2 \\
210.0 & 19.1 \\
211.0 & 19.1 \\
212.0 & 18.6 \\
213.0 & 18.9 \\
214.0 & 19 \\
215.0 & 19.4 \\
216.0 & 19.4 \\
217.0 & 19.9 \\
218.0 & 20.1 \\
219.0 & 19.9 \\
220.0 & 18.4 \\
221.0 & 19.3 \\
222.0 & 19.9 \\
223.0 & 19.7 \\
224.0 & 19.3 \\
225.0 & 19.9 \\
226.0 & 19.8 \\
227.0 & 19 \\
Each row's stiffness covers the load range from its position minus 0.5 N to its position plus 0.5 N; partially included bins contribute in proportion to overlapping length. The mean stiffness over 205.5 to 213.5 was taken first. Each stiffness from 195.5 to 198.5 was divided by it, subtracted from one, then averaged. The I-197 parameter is 0.36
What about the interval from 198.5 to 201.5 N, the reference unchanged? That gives 0.45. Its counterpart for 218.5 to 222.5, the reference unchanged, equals -0.08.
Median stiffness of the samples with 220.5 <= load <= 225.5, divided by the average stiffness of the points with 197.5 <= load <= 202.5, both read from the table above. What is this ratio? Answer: 1.89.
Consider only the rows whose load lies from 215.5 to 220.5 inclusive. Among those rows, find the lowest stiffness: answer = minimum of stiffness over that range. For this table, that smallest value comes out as 18.4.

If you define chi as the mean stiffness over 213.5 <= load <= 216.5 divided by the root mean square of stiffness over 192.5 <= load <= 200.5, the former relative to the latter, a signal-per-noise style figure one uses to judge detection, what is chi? 1.50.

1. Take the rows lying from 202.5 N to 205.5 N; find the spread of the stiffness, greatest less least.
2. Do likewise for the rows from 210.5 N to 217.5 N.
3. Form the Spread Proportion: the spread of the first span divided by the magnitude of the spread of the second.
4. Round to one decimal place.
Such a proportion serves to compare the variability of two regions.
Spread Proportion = 2.1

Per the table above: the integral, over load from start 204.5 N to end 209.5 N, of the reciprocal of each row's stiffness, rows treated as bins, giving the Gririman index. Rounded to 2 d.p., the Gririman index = 0.30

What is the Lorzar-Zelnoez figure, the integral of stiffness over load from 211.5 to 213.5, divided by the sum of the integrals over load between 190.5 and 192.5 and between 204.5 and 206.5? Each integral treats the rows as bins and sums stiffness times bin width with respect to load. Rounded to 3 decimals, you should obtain 0.565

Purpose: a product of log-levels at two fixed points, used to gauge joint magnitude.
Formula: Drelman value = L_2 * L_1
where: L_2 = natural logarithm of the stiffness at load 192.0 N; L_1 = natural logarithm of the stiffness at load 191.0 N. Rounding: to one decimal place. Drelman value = 8.3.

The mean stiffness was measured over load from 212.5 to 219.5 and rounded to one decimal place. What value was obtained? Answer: 19.5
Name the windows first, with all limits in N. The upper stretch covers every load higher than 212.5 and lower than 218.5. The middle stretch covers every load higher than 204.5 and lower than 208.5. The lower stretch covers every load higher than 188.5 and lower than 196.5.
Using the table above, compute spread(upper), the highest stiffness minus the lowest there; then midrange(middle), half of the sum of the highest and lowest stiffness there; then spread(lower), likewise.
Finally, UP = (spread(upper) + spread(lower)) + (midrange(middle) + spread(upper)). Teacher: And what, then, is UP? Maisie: 25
